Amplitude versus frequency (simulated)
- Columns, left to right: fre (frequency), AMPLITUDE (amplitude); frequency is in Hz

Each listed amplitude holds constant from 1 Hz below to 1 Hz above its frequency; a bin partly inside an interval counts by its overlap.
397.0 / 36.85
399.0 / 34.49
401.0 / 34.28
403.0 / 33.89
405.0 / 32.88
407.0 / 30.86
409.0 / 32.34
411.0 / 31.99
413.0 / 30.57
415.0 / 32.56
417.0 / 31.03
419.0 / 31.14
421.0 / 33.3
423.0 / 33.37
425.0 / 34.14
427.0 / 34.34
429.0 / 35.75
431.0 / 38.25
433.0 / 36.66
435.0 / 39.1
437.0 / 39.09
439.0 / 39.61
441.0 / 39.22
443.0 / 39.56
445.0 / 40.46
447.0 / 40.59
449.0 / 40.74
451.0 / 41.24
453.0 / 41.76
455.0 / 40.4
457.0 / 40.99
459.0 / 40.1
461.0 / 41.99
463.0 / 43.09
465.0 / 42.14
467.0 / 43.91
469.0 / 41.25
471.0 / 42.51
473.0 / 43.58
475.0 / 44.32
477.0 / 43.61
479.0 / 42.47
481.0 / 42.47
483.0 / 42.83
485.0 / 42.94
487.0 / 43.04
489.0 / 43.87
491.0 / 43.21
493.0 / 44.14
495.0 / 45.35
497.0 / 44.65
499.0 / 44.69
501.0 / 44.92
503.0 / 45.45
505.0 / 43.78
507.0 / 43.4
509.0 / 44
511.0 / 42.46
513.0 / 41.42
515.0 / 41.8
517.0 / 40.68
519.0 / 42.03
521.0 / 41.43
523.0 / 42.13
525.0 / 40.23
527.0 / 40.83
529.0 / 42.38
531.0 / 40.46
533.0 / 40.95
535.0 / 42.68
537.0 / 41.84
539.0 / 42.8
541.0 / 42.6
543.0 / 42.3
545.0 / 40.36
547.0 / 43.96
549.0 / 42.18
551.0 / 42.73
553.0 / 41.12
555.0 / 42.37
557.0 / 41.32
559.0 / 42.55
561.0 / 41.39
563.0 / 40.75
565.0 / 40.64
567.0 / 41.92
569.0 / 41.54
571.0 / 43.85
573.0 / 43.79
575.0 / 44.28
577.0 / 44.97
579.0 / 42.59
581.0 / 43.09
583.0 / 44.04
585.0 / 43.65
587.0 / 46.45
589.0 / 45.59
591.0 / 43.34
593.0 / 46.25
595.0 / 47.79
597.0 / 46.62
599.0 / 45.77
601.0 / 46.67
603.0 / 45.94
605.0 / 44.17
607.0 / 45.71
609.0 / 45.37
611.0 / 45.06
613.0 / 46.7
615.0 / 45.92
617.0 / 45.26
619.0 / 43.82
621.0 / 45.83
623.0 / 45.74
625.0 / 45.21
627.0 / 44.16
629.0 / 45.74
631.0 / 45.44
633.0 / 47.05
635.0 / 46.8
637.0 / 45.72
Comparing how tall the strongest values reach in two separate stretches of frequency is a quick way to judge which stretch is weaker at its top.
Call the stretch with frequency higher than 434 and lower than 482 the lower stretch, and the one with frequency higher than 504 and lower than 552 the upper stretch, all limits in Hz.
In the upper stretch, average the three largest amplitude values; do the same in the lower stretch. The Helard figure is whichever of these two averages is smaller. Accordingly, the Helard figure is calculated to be 43.9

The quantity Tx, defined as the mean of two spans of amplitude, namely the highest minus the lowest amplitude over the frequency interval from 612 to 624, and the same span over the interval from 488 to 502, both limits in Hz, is 2.5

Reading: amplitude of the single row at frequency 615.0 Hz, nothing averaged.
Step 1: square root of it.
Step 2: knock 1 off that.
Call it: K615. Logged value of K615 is 5.78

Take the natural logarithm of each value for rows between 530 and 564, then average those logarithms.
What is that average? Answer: 3.74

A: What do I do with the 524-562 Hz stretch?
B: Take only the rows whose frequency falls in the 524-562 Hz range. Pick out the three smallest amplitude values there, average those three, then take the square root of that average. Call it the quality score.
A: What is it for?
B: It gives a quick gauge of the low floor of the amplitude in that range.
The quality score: 6.35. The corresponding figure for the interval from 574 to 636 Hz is 6.56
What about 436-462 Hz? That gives 6.27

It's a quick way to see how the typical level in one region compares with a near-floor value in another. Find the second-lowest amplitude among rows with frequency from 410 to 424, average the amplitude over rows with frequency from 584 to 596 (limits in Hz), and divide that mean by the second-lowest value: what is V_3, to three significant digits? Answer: 1.47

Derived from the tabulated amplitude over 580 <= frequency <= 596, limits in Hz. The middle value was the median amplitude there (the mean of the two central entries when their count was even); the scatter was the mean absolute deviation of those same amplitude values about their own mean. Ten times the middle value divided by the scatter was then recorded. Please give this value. 300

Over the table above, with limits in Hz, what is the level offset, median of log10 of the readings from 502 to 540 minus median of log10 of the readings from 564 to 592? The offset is -0.02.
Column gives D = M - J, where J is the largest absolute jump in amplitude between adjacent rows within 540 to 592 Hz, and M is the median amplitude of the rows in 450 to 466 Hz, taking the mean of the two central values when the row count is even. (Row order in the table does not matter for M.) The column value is 37.9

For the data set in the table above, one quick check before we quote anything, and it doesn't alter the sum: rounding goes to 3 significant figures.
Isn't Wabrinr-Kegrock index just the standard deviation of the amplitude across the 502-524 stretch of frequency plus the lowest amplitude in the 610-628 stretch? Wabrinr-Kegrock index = 45.2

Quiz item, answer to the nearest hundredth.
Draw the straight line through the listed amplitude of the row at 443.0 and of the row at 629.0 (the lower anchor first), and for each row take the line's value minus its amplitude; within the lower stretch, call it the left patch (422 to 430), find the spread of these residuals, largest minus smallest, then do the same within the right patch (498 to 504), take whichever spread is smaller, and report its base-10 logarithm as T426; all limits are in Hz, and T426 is -0.20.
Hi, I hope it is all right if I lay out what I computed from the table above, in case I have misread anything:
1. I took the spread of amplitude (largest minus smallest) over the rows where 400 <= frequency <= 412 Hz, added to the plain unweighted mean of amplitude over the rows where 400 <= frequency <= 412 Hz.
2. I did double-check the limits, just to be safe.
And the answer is 36.1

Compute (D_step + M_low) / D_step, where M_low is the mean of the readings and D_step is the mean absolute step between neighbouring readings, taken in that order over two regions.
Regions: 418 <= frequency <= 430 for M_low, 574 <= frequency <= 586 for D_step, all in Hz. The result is 35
